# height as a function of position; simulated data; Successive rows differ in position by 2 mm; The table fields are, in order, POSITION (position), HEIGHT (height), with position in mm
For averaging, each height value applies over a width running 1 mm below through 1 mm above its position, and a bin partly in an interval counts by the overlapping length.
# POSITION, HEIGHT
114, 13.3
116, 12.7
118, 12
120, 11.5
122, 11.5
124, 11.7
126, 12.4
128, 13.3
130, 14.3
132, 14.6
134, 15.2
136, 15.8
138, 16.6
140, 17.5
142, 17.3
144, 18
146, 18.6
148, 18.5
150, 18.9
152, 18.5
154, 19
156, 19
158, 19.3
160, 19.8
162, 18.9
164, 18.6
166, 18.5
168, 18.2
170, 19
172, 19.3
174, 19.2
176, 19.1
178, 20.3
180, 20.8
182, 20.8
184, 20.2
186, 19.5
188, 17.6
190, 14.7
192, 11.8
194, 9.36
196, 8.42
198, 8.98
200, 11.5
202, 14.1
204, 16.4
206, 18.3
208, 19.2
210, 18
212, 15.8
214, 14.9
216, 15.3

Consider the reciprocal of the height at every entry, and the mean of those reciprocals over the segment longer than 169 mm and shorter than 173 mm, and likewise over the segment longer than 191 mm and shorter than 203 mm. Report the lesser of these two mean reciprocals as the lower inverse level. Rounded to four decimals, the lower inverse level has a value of 0.0522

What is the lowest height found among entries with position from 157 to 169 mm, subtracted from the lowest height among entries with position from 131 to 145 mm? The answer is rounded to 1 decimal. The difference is -3.6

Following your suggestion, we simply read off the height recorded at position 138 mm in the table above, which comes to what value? 16.6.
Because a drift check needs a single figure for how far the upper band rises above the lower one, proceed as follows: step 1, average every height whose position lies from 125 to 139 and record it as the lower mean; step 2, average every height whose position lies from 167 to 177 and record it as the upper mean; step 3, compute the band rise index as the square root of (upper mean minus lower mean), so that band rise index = 2.1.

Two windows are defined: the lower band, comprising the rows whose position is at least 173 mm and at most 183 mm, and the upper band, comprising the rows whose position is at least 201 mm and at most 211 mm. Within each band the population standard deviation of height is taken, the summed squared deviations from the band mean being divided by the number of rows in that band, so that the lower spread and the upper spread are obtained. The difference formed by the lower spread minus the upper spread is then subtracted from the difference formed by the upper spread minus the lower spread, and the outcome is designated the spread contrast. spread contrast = 2.1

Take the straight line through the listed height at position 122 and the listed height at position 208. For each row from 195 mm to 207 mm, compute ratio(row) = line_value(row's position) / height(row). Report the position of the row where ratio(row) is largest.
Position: 196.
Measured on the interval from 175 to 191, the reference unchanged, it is 190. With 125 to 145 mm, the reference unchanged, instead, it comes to 126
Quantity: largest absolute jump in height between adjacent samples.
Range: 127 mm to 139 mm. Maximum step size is 1.0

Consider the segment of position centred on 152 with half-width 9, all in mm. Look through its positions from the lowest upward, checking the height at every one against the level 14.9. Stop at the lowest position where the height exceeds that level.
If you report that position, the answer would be 144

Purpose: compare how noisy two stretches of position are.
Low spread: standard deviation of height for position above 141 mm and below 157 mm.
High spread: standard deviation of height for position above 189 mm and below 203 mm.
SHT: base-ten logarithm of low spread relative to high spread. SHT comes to -0.63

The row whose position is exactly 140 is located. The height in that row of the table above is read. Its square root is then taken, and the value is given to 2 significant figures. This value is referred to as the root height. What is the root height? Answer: 4.2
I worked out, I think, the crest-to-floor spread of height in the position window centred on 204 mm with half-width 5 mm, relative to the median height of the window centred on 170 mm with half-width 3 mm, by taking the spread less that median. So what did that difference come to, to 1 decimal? -11.3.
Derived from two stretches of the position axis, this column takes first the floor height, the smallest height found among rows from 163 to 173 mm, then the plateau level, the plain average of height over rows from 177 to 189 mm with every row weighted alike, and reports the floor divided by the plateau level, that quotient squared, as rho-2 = 0.84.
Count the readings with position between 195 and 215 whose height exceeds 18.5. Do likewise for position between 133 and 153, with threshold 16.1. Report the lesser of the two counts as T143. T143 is 1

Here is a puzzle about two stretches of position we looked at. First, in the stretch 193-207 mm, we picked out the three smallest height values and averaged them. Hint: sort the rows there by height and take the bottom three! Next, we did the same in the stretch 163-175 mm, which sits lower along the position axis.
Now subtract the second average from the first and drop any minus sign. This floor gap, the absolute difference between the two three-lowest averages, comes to 10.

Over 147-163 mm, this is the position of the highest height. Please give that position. 160 mm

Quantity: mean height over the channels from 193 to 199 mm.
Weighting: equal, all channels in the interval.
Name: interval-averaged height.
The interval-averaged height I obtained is 9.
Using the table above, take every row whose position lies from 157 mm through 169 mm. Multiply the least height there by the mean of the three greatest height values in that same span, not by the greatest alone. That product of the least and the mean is 352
